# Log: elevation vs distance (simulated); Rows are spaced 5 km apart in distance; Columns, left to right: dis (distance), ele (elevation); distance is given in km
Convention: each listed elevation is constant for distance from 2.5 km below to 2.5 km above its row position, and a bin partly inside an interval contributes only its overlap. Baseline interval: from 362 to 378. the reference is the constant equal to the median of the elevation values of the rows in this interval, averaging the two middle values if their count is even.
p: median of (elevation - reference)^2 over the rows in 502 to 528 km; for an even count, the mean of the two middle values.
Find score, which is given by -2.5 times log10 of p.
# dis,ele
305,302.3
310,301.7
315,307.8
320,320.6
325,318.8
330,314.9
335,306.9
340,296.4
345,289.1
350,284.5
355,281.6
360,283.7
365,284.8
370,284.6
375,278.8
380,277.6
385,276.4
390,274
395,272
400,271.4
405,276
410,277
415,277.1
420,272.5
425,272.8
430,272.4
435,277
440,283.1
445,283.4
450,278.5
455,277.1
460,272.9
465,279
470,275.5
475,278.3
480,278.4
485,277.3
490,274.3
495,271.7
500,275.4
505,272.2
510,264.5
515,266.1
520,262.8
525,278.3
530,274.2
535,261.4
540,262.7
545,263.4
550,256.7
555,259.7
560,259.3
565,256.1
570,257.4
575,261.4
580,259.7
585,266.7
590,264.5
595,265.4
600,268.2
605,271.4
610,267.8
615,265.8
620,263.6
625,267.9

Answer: -6.3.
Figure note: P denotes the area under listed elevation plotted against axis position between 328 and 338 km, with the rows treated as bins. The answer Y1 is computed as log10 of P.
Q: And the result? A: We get 3.49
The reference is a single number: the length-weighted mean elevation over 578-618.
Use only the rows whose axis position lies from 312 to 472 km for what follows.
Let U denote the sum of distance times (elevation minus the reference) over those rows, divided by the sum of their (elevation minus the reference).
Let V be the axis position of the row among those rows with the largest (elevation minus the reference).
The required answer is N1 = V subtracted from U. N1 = 46.2 km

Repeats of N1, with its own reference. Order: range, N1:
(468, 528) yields 9.3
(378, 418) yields 17.7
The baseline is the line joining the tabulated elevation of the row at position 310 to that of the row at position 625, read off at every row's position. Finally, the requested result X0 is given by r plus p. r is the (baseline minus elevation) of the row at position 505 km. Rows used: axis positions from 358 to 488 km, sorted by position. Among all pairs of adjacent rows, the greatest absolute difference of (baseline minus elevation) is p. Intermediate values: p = 6.6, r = 9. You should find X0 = 15.2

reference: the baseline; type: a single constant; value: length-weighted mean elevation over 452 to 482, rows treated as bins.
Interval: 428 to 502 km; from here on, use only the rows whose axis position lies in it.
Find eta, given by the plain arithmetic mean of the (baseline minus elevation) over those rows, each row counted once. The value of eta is 0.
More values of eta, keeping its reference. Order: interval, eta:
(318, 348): -31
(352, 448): -1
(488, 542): 7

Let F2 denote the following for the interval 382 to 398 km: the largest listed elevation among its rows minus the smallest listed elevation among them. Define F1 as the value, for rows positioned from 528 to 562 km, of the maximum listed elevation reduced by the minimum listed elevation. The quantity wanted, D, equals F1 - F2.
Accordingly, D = 13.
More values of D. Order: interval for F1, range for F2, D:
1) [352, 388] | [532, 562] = 2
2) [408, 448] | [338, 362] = -4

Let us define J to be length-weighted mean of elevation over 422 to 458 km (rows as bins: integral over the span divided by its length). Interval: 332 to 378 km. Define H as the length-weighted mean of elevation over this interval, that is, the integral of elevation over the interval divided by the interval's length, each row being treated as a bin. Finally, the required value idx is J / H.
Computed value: 0.96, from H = 288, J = 278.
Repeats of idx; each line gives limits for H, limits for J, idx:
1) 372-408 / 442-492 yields 1.01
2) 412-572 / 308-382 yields 1.09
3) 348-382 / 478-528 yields 0.96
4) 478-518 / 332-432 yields 1.03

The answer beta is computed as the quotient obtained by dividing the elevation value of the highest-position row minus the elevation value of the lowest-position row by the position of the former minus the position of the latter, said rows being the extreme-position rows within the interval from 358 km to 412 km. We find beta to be -0.13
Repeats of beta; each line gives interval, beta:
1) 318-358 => -1.11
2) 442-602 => -0.10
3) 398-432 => 0.03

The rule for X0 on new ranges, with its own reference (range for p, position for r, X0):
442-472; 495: 16.8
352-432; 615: 8.4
